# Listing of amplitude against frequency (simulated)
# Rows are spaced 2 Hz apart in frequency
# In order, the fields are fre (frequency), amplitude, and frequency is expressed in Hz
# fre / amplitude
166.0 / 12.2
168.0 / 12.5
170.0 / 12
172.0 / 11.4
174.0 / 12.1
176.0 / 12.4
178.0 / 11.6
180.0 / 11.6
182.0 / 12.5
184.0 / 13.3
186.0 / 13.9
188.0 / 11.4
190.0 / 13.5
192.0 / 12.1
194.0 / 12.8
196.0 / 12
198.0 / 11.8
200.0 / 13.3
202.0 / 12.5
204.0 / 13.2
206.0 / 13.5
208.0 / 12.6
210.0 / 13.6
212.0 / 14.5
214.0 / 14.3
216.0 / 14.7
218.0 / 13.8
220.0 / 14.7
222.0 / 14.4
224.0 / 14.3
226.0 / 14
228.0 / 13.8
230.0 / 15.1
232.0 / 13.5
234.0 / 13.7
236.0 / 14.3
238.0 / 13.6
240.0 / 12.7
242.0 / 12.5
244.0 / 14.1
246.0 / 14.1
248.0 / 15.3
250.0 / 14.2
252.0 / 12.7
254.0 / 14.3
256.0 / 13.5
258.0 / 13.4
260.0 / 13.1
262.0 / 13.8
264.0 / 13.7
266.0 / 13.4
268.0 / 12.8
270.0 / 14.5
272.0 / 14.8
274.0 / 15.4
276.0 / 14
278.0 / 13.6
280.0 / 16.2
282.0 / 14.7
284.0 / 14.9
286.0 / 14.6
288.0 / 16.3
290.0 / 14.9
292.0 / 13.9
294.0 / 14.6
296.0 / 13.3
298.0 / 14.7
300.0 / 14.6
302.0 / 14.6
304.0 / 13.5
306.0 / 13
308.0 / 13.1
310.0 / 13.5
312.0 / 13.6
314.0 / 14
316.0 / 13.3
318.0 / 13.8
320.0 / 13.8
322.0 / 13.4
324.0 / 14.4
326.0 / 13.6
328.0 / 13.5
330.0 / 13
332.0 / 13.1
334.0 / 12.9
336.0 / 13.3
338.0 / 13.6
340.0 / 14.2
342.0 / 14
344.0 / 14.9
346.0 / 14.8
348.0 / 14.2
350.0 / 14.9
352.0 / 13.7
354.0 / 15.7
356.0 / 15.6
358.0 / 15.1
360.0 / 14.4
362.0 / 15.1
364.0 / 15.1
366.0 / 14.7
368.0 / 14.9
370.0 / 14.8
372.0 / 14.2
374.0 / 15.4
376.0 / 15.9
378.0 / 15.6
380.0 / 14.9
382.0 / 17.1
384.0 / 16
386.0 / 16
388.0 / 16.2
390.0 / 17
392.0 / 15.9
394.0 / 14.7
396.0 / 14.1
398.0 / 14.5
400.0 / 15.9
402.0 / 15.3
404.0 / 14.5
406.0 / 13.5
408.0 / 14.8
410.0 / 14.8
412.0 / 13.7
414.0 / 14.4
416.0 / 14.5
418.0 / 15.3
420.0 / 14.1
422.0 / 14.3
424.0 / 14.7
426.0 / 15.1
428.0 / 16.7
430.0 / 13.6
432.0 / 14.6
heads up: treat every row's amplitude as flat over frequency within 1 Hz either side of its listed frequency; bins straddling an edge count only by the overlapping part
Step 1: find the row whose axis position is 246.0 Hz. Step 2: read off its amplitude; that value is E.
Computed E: 14.1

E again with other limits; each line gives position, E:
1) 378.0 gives 15.6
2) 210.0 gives 13.6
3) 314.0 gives 14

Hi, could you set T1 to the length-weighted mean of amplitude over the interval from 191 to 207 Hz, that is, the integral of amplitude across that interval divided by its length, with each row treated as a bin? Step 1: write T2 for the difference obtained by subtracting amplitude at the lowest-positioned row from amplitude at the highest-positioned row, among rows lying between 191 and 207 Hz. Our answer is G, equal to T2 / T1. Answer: 0.11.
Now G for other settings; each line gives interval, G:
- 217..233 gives -0.02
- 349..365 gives 0.01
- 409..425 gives -0.01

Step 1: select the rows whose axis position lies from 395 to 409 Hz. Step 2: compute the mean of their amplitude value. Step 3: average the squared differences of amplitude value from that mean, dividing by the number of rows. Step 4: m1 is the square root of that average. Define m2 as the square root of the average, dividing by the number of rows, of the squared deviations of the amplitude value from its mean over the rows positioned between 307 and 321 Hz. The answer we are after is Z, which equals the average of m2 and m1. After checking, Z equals 0.51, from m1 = 0.72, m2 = 0.29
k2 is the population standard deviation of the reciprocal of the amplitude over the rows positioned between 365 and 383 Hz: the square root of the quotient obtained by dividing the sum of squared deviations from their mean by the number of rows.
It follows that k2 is 0.0033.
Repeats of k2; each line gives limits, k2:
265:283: 0.0048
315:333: 0.0021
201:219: 0.0040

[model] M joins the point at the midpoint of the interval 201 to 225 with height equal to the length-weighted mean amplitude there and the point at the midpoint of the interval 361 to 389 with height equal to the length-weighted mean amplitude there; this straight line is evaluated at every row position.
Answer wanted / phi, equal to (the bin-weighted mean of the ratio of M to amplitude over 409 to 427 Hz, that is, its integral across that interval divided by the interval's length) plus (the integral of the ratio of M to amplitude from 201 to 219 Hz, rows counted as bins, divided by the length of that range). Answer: 2.11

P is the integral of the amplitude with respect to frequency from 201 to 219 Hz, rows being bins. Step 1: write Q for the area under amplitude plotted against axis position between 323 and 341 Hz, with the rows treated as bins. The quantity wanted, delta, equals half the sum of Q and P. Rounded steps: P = 245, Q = 243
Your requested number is 244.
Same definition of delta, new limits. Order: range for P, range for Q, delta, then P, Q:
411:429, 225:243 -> 256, 266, 246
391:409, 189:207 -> 248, 266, 229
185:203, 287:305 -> 244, 227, 261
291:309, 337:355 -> 255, 251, 260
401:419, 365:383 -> 268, 262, 275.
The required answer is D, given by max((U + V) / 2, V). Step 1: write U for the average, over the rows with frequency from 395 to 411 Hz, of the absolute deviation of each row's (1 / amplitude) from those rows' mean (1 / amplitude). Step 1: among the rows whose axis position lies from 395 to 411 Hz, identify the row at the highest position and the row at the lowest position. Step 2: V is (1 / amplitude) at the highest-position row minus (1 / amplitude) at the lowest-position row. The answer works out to -0.0005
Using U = 0.0024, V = -0.0034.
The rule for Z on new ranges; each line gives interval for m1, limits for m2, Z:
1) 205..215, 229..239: 0.64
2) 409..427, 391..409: 0.61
